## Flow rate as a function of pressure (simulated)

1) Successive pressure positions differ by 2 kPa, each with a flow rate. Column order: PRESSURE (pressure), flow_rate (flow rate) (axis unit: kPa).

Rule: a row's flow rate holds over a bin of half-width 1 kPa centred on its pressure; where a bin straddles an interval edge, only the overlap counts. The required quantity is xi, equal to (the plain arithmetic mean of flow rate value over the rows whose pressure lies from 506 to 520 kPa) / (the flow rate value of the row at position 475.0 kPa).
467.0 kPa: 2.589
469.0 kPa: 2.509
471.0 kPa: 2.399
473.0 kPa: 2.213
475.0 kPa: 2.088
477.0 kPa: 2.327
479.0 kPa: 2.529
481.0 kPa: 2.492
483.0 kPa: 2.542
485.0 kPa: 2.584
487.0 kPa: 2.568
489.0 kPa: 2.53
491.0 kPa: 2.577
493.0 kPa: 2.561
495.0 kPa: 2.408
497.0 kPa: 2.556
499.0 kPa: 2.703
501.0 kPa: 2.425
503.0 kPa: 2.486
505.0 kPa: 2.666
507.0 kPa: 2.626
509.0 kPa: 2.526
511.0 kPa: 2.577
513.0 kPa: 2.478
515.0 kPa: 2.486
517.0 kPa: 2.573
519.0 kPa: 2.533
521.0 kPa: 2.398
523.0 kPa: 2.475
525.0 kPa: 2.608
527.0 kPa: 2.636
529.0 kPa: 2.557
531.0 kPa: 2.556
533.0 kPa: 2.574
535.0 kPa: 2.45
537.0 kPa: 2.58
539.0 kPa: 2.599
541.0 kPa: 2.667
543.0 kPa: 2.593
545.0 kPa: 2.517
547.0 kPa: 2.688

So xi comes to 1.22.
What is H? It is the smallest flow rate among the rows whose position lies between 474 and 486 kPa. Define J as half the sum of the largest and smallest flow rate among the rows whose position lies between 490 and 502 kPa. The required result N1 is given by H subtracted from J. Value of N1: 0.47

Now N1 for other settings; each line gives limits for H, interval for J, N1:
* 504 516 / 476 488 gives -0.02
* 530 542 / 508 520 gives 0.08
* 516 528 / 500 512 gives 0.15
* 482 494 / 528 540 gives -0.01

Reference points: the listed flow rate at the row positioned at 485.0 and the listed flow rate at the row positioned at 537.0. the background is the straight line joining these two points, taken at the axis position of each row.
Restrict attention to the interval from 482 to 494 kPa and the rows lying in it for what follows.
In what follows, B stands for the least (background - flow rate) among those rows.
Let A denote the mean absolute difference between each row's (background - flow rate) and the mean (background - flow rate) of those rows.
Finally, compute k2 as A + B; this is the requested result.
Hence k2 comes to 0.02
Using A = 0.02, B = 0.000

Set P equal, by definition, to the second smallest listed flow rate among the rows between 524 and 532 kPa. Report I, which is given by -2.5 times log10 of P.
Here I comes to -1.019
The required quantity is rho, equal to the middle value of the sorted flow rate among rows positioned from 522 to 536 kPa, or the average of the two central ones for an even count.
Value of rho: 2.56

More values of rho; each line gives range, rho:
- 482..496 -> 2.56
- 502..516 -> 2.53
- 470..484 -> 2.40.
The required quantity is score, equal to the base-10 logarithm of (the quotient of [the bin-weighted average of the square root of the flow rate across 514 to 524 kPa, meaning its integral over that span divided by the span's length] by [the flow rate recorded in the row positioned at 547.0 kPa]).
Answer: -0.23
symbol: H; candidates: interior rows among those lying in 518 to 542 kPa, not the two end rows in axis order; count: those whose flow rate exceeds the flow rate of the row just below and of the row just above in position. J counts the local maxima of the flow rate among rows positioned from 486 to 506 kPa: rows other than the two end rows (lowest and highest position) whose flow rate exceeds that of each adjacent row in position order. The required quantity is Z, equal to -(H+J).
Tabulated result -4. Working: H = 2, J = 2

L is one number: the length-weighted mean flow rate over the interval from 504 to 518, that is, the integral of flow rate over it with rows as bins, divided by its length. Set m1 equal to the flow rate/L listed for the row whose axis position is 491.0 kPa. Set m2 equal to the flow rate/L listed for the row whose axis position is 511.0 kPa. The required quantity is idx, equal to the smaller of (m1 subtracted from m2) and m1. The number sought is 0.00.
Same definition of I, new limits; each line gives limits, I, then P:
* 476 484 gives -0.991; 2.492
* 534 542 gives -1.029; 2.58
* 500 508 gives -0.989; 2.486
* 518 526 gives -0.984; 2.475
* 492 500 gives -1.019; 2.556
